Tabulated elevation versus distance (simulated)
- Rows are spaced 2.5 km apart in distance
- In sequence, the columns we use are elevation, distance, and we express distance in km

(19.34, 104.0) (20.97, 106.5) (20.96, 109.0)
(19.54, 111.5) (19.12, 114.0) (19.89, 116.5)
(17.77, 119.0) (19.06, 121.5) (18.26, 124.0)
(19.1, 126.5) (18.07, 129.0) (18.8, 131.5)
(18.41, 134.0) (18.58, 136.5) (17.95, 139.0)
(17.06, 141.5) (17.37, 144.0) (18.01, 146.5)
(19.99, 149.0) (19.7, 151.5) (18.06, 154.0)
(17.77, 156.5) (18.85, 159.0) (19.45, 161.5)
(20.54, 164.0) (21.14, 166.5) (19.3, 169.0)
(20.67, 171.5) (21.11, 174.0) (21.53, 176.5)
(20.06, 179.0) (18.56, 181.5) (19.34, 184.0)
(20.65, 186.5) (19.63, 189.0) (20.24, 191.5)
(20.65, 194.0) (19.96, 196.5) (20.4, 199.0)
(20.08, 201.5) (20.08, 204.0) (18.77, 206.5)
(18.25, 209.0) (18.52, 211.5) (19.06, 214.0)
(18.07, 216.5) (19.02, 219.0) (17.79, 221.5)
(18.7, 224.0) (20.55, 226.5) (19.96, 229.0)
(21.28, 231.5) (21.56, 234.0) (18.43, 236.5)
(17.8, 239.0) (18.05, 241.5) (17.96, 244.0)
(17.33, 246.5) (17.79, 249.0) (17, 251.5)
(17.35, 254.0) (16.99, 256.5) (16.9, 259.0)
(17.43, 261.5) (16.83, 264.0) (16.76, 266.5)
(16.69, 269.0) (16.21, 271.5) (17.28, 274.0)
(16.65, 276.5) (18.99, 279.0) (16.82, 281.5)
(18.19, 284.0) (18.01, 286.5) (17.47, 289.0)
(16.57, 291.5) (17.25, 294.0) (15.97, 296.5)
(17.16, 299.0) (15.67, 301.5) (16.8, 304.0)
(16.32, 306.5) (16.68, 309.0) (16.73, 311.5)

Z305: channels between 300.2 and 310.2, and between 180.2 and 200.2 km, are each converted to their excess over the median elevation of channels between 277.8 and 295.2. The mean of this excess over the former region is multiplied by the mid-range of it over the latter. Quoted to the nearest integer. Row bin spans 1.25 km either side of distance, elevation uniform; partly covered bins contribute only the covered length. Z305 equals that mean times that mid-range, -2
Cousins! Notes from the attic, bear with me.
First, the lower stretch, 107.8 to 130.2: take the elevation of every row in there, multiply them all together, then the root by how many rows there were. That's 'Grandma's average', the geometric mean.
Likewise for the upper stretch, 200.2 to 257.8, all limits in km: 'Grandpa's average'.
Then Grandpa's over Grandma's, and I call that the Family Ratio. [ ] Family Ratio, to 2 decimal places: 0.98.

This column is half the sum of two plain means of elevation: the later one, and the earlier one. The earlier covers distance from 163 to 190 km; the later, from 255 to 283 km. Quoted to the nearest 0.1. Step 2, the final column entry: 18.6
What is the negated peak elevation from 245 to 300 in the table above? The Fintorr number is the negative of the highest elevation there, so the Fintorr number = -19.0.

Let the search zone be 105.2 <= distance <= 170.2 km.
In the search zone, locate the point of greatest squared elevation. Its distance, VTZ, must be 166.5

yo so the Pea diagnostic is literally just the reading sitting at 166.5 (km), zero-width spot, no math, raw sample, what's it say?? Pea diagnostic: 21.14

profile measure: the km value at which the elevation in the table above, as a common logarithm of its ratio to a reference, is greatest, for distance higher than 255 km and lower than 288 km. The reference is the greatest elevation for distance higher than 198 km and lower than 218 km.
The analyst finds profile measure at 279.0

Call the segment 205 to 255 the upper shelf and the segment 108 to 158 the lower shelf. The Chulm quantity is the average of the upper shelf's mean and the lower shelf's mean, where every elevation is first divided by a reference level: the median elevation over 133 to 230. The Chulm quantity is 0.965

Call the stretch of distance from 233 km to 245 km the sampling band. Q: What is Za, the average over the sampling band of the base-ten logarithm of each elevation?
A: 1.27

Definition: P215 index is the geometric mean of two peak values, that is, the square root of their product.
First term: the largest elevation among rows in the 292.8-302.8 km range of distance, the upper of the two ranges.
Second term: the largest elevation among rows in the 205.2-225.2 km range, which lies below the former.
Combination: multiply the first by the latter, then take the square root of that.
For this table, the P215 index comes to 18.13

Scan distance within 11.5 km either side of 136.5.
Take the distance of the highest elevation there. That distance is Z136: 126.5 km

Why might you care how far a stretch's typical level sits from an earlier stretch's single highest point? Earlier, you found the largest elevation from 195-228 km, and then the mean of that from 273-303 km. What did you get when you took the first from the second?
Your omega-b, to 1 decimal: -3.4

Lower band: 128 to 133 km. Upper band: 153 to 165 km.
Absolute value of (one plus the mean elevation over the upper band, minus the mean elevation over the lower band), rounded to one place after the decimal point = 1.5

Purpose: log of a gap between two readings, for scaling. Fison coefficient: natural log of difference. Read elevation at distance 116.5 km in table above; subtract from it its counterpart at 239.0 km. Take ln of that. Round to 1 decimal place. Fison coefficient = 0.7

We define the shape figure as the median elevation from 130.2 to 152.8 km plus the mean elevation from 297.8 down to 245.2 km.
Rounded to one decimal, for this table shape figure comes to 35.6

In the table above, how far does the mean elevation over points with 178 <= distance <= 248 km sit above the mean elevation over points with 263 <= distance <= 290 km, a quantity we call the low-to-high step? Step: 2.0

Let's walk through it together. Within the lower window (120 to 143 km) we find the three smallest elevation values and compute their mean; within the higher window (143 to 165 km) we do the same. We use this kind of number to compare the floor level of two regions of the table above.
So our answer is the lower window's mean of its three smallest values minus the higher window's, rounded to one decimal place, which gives 0.0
